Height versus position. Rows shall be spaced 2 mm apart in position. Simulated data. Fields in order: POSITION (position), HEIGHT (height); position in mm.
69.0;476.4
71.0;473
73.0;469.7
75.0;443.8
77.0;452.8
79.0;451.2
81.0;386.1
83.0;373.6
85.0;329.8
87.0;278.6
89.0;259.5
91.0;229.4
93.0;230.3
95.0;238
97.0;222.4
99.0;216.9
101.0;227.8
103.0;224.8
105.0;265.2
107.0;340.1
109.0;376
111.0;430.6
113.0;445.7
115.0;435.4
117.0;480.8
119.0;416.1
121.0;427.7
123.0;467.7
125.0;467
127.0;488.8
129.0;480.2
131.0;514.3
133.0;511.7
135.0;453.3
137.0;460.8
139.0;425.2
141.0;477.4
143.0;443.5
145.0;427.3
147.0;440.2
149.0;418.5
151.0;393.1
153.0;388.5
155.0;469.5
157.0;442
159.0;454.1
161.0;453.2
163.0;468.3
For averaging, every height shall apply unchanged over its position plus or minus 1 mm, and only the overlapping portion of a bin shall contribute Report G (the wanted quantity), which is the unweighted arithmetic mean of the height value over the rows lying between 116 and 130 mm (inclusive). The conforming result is 461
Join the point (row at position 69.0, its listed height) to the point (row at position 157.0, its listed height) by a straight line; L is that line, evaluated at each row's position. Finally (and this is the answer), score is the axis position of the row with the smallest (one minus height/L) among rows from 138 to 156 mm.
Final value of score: 141.0 mm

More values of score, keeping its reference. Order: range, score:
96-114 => 113.0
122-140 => 131.0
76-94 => 77.0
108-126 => 117.0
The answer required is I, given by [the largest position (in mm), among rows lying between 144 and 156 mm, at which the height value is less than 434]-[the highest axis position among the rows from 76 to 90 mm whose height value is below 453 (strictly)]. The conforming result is 64 mm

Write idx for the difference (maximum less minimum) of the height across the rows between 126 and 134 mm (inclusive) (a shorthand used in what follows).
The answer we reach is 34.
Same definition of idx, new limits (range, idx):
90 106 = 48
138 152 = 84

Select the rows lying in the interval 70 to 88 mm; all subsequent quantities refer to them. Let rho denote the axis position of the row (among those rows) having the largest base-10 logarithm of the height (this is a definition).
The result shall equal 71.0 mm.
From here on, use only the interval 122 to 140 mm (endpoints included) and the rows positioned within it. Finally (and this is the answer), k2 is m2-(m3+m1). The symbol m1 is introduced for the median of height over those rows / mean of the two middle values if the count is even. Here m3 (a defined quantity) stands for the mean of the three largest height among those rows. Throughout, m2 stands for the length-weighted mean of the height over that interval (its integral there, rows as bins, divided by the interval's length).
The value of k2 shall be -498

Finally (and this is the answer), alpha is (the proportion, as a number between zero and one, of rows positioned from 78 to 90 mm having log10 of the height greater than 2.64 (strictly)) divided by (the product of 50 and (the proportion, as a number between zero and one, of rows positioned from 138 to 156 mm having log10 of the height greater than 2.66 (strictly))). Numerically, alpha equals 0.015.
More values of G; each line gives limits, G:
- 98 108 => 255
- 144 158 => 426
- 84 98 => 255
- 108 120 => 431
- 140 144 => 460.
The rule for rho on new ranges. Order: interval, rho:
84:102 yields 85.0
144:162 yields 155.0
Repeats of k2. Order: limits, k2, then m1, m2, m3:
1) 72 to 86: -486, 444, 415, 458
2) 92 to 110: -297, 230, 260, 327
